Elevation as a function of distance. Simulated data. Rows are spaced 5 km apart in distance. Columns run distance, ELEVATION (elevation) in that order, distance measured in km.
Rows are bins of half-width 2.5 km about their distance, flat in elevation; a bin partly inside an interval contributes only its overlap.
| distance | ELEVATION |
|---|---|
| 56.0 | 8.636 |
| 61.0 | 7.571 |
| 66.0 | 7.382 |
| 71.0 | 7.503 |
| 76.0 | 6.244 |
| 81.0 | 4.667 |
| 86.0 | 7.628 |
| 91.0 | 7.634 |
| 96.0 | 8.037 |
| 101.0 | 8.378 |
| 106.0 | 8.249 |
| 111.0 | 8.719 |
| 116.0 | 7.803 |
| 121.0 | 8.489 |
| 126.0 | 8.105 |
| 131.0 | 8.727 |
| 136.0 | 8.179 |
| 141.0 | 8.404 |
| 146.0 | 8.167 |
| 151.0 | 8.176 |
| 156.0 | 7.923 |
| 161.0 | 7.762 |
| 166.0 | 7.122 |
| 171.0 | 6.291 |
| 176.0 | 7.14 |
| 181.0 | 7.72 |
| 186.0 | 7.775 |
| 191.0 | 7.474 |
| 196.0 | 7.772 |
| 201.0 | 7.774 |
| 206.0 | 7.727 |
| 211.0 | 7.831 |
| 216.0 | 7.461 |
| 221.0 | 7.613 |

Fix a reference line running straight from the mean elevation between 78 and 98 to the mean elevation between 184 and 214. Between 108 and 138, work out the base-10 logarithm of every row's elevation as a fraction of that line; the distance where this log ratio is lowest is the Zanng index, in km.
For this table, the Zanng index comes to 116.0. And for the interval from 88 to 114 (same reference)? 91.0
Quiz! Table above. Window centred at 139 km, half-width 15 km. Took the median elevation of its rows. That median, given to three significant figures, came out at 8.18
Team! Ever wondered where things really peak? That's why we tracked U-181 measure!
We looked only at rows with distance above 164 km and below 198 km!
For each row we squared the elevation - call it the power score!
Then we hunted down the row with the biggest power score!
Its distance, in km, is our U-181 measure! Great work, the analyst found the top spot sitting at 186.0 km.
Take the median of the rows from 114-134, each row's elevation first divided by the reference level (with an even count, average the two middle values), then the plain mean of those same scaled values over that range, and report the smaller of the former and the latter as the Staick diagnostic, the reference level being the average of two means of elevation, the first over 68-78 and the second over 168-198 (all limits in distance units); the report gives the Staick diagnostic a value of 1.16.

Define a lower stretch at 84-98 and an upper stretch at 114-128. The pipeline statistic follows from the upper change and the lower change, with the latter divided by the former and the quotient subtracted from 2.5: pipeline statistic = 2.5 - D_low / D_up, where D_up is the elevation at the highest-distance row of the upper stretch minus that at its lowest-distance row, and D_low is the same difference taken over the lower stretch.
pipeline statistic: 1.1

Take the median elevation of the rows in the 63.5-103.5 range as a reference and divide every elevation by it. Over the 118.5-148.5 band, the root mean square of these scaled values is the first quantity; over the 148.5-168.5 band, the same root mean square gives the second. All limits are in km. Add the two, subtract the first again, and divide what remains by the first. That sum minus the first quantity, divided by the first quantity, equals 0.93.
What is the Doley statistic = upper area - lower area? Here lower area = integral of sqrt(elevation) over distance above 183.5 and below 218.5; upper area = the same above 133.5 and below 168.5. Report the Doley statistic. 2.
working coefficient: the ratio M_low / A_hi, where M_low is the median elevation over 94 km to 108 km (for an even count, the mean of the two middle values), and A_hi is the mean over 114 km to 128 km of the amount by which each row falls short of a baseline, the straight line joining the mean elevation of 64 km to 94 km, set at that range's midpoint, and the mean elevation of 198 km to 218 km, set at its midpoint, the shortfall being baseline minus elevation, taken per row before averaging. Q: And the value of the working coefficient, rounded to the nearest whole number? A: -8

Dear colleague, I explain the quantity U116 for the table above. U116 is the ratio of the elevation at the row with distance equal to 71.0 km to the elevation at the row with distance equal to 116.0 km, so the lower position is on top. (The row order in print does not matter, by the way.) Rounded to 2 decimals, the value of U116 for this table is 0.96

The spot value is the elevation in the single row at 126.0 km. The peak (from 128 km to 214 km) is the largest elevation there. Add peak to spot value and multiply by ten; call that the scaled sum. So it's 168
